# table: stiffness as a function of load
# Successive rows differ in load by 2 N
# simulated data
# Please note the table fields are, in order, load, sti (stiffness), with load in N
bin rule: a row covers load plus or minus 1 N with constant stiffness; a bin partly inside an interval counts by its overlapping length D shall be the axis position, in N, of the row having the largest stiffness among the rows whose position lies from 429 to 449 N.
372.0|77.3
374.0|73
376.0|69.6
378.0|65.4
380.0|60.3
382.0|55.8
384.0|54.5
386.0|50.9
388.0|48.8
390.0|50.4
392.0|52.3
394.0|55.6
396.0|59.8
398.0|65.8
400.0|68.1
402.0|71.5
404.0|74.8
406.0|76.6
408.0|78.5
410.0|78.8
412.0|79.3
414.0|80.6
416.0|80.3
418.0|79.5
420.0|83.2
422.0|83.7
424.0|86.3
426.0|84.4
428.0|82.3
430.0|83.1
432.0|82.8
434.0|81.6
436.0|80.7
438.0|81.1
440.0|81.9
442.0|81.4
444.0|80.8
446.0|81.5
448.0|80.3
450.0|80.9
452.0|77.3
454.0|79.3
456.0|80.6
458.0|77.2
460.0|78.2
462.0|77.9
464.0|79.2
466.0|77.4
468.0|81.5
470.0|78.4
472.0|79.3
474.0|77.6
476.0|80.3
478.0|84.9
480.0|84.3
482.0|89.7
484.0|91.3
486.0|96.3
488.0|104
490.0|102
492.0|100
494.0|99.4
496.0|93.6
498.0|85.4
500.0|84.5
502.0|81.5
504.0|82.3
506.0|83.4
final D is 430.0 N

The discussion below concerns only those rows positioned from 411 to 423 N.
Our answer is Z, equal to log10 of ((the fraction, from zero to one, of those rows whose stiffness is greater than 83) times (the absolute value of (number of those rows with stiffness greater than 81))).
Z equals -0.18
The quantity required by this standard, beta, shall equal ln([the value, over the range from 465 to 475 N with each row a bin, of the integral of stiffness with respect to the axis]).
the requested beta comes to 6.67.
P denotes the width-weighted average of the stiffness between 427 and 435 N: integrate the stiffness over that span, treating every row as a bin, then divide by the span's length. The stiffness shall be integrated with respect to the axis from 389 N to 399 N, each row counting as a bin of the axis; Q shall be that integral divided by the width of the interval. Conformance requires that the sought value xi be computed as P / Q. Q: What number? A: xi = 1.5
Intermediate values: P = 82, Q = 57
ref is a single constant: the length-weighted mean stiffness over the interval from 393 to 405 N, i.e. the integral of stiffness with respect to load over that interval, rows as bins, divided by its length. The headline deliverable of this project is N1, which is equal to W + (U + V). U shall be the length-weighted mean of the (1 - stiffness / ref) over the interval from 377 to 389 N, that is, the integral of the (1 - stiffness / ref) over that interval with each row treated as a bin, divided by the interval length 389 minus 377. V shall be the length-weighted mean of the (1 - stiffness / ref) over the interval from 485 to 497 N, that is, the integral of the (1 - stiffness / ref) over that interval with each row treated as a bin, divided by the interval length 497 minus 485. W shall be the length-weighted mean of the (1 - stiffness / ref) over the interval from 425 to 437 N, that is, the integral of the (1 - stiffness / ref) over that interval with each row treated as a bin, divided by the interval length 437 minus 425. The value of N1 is -0.60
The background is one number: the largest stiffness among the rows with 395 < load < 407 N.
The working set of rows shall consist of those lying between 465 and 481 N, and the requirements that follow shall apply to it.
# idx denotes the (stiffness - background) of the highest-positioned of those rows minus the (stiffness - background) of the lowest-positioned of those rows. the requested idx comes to 7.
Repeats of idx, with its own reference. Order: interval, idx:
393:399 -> 10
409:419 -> 1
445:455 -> -2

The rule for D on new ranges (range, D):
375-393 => 376.0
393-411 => 410.0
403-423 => 422.0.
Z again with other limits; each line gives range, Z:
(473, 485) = 0.43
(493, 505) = 0.60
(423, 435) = 0.48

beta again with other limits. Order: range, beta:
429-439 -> 6.71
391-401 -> 6.40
